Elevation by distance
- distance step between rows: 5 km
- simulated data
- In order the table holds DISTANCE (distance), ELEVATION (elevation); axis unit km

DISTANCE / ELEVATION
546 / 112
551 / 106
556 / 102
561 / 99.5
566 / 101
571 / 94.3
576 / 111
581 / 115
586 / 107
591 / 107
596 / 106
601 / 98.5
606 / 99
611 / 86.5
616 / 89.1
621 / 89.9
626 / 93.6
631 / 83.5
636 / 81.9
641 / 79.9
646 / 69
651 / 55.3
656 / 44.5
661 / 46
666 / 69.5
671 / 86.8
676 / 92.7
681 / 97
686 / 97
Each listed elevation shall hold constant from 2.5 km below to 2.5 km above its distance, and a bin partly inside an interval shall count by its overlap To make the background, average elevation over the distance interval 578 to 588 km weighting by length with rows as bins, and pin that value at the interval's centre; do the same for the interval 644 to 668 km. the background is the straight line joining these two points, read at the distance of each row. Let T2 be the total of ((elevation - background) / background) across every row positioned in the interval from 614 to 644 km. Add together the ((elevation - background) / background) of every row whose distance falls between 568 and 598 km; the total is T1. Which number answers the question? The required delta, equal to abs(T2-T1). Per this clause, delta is 0.9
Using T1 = -0.20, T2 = 0.7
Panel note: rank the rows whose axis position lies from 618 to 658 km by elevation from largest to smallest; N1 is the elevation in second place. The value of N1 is 89.9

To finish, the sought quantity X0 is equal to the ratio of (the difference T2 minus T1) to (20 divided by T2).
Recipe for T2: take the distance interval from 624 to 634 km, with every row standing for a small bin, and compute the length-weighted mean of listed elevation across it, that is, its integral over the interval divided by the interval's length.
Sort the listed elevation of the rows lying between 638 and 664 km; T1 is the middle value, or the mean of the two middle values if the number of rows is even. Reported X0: 144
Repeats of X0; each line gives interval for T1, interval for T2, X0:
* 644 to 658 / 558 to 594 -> 260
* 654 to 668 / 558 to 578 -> 280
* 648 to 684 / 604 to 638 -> 87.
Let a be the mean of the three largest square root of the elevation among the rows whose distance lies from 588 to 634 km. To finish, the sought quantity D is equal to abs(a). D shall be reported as 10.2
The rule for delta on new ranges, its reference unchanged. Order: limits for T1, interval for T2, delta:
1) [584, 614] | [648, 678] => 2.1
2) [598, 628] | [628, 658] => 0.1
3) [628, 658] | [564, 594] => 0.7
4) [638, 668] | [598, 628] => 0.1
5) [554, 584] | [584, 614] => 0.9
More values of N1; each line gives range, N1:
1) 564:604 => 111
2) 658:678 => 86.8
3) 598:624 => 98.5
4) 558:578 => 101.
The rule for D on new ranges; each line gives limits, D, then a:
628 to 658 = 9.0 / 9.0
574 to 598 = 10.5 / 10.5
